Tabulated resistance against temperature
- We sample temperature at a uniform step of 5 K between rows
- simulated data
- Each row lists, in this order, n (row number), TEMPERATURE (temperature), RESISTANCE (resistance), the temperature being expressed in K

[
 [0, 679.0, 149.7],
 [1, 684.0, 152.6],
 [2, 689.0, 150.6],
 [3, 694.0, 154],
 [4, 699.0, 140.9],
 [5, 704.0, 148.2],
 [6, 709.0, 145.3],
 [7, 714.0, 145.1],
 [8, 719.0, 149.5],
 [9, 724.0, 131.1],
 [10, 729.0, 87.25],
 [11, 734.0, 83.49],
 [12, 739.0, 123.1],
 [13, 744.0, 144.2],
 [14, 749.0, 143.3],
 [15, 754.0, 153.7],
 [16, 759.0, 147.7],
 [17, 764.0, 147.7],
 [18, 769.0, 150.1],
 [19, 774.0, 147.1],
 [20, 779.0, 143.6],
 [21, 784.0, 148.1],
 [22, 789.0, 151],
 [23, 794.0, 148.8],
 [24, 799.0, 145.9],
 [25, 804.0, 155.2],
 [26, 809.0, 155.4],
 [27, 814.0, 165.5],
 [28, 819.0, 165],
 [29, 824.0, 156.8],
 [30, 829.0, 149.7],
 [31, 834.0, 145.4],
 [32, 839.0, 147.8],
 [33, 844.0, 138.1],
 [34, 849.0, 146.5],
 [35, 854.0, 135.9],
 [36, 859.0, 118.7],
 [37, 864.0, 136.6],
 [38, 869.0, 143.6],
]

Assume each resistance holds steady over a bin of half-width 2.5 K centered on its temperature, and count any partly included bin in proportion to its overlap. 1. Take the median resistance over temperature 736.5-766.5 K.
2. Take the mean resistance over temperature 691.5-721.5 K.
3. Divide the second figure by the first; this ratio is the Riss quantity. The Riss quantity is 1.01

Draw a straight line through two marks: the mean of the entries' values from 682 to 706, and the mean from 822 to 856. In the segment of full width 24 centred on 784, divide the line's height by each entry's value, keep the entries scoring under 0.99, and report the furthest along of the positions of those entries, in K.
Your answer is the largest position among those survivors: 794.0 K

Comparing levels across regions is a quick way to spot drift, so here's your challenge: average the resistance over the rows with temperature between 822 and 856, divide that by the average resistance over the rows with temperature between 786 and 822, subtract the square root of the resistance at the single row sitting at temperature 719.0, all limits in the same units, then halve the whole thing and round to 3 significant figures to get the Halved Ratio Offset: -5.64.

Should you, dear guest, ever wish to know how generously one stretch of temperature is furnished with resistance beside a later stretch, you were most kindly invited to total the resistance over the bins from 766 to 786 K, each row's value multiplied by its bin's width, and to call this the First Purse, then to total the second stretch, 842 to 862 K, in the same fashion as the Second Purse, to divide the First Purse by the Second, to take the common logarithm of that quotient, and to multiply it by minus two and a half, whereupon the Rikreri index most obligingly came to -0.10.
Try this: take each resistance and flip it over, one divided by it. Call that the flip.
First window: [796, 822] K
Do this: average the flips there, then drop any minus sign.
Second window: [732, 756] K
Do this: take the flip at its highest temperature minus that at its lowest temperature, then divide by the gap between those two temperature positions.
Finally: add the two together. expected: 0.0061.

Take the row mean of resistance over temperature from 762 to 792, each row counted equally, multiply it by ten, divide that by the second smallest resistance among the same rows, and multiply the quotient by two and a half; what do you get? 25.1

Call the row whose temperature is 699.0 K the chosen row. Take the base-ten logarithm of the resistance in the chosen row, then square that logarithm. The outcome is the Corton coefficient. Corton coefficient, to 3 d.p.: 4.618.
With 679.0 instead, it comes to 4.732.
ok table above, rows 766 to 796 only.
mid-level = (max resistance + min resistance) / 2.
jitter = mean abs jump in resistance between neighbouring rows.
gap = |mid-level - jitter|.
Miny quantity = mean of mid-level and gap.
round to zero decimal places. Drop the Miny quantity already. 146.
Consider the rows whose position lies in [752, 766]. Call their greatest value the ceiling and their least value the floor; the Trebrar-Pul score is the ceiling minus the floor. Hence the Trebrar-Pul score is 6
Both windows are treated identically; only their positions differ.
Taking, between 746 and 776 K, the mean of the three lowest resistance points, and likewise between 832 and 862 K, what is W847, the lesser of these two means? 131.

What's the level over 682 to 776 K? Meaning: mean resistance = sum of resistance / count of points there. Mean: 139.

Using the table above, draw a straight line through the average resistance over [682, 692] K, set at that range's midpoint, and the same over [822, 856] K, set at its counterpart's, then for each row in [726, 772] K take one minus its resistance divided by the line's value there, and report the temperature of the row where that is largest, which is 734.0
